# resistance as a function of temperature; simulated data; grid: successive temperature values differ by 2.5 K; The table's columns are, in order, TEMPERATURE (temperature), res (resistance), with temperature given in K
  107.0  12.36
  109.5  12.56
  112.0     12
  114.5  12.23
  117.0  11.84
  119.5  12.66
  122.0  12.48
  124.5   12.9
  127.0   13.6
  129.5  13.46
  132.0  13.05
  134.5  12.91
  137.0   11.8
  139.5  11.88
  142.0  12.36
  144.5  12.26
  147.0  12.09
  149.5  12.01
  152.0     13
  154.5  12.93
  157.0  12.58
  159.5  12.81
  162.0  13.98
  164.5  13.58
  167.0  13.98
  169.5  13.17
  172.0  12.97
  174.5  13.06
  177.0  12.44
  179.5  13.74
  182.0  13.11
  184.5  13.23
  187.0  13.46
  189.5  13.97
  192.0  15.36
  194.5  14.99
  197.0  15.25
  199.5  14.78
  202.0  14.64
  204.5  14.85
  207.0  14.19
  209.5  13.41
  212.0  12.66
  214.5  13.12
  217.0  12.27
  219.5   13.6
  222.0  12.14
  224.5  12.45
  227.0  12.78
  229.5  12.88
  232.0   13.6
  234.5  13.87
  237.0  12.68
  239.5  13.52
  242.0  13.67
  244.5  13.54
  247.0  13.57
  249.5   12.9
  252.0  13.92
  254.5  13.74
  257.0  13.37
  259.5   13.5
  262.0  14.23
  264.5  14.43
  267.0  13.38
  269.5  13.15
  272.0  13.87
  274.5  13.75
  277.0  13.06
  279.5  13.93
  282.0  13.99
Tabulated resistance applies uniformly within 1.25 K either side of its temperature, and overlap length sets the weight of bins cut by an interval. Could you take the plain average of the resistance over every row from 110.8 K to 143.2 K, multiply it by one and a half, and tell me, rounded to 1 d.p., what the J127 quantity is 18.8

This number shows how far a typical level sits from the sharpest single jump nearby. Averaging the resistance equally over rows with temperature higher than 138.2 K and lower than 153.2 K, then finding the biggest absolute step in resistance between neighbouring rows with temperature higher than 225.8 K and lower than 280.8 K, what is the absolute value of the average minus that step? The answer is 11.1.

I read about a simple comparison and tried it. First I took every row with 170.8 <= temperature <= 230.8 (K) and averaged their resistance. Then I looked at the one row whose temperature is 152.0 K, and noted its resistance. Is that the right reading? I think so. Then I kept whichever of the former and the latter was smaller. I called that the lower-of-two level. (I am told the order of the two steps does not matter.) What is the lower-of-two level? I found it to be 13.0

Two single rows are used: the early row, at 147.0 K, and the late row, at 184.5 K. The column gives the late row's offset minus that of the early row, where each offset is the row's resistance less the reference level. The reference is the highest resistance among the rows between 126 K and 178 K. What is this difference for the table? 1.1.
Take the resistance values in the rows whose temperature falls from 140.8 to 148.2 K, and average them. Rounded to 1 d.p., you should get 12.2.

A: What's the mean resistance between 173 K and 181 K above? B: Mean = 13.1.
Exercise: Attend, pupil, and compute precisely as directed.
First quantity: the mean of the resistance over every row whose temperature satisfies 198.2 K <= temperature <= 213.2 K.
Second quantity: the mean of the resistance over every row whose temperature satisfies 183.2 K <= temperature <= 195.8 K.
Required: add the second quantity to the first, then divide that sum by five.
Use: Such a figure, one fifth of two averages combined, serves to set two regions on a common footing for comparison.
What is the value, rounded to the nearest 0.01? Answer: 5.66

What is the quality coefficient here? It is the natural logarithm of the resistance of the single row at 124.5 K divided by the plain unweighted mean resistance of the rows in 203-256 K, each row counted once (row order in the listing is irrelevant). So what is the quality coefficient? -0.031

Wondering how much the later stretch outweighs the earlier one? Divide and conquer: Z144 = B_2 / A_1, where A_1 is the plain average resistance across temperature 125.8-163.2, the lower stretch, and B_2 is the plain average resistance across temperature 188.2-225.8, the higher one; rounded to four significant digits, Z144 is 1.089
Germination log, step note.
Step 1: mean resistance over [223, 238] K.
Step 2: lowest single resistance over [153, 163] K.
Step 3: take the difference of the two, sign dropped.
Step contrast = 0.5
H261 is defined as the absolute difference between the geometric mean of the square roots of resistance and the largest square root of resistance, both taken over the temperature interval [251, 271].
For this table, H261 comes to 0.096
